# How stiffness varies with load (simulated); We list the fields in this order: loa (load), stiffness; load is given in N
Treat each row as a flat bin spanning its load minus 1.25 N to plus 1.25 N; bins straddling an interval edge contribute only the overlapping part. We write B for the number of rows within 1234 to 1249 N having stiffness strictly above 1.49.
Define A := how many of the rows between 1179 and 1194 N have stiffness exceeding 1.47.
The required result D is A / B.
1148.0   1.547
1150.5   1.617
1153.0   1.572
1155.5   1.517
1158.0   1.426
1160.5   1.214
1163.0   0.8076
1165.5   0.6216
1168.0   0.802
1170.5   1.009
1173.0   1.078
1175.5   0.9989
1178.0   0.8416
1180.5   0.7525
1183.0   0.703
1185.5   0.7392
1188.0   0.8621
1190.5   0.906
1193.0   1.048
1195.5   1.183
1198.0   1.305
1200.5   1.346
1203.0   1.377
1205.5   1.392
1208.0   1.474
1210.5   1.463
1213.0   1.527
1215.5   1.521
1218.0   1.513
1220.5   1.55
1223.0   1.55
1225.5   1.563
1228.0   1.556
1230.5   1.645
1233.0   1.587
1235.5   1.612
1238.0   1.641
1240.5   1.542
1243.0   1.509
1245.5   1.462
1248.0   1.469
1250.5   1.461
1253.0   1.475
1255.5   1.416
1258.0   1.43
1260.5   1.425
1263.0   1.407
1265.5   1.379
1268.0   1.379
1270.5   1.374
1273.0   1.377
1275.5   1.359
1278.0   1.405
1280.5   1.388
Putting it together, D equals 0.00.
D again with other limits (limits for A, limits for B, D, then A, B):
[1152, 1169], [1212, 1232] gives 0.25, 2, 8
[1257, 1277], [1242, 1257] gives 0.00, 0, 1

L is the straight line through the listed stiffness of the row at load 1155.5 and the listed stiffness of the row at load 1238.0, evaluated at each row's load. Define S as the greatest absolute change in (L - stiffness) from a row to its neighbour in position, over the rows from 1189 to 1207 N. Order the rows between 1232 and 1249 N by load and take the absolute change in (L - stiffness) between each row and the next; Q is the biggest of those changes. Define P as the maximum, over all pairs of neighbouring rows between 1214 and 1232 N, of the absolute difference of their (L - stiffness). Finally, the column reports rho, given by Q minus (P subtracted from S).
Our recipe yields 0.05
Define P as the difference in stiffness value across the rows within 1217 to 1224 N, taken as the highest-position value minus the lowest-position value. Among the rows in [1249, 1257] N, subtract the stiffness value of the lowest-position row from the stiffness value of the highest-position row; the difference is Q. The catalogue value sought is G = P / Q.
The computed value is -0.8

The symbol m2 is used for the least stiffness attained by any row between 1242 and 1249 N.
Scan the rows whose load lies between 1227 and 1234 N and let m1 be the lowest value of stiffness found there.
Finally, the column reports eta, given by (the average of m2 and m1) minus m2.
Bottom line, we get 0.0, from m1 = 1.556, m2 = 1.462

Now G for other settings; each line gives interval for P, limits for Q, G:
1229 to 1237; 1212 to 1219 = 2.4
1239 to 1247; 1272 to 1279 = -2.9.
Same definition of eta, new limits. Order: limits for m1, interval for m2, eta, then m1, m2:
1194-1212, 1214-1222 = -0.2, 1.183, 1.513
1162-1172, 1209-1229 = -0.4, 0.6216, 1.463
